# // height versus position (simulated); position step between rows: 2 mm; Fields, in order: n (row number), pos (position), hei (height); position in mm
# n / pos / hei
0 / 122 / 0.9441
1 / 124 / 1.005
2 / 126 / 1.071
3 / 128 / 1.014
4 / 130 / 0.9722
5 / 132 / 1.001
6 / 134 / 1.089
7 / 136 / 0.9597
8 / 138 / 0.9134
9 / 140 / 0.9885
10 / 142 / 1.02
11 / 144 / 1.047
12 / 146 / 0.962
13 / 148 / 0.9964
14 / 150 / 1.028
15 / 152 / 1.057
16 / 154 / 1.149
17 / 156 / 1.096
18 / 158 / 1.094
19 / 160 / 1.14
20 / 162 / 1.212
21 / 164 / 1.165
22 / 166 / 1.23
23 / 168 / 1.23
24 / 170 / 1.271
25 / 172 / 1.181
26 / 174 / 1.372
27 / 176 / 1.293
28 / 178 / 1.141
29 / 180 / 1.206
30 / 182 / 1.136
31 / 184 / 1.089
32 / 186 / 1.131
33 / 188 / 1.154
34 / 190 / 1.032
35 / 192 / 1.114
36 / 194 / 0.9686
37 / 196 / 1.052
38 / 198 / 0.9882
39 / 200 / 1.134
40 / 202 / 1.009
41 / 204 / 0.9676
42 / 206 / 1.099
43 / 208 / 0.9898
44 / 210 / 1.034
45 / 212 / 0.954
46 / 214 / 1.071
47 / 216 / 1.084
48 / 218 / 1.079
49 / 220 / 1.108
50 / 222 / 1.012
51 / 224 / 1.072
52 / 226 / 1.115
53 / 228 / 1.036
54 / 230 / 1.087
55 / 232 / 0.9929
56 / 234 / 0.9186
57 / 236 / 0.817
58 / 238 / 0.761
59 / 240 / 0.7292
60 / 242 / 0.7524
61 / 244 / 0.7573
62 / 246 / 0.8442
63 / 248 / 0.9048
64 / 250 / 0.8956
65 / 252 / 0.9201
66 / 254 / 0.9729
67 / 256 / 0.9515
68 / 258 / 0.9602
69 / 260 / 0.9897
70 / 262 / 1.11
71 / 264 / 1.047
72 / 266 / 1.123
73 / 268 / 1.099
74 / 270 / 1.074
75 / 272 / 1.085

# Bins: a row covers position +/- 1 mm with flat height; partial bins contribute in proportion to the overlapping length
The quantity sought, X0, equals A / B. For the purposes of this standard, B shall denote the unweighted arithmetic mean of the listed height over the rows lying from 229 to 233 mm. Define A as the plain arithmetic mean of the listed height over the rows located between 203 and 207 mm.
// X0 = 0.99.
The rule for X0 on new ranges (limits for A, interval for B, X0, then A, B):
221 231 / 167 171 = 0.85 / 1.06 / 1.25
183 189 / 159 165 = 0.96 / 1.12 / 1.17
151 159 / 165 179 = 0.88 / 1.10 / 1.25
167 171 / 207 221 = 1.20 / 1.25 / 1.05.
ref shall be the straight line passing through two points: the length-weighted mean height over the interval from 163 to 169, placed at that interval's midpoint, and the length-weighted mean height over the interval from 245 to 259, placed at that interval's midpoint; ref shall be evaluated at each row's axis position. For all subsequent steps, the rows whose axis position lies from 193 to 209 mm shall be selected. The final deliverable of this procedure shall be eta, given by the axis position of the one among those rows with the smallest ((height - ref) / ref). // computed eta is 194 mm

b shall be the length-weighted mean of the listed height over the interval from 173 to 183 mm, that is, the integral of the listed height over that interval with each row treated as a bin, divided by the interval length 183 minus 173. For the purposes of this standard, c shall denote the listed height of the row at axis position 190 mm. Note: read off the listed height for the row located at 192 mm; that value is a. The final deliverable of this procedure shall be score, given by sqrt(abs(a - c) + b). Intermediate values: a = 1.114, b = 1.23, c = 1.032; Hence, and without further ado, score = 1.15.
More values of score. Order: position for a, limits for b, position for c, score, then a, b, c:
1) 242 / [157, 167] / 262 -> 1.24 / 0.7524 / 1.17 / 1.11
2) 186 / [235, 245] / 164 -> 0.89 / 1.131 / 0.76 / 1.165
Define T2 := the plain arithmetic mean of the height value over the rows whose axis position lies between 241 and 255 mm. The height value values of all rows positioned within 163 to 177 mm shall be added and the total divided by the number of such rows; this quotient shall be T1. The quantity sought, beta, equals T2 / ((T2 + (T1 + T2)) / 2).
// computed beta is 0.58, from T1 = 1.25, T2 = 0.86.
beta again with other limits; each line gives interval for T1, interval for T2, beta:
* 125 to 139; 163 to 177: 0.71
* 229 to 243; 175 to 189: 0.73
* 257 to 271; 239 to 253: 0.61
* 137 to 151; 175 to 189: 0.70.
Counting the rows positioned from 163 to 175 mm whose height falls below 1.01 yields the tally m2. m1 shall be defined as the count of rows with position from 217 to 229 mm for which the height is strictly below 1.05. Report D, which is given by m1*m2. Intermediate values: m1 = 2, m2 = 0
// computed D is 0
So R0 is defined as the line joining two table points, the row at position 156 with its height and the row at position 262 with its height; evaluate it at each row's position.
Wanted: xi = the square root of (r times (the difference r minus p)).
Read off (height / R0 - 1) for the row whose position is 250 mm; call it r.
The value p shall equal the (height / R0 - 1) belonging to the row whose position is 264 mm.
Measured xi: 0.16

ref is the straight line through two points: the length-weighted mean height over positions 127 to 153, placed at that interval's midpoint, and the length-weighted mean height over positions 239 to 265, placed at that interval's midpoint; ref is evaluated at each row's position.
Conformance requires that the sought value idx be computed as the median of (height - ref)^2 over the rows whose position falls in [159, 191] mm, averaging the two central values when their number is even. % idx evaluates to 0.039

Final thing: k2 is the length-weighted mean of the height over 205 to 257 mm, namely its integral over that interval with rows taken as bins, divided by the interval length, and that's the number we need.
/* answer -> 0.96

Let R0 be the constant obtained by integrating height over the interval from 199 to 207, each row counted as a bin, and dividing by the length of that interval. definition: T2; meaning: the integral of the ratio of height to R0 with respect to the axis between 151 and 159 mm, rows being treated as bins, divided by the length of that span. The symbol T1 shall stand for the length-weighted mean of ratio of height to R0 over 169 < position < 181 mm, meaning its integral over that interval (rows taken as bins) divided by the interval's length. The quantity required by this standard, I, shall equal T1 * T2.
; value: 1.23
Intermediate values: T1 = 1.18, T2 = 1.04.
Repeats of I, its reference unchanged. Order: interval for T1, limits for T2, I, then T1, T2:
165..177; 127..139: 1.13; 1.20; 0.94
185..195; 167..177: 1.24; 1.03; 1.21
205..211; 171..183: 1.15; 0.99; 1.16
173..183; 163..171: 1.36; 1.17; 1.16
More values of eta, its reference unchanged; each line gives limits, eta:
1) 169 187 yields 184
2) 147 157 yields 148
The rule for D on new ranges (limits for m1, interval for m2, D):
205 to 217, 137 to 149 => 12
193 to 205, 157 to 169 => 0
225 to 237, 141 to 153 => 8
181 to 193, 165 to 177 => 0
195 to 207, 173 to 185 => 0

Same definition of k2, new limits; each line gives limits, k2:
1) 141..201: 1.12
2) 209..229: 1.06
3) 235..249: 0.80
